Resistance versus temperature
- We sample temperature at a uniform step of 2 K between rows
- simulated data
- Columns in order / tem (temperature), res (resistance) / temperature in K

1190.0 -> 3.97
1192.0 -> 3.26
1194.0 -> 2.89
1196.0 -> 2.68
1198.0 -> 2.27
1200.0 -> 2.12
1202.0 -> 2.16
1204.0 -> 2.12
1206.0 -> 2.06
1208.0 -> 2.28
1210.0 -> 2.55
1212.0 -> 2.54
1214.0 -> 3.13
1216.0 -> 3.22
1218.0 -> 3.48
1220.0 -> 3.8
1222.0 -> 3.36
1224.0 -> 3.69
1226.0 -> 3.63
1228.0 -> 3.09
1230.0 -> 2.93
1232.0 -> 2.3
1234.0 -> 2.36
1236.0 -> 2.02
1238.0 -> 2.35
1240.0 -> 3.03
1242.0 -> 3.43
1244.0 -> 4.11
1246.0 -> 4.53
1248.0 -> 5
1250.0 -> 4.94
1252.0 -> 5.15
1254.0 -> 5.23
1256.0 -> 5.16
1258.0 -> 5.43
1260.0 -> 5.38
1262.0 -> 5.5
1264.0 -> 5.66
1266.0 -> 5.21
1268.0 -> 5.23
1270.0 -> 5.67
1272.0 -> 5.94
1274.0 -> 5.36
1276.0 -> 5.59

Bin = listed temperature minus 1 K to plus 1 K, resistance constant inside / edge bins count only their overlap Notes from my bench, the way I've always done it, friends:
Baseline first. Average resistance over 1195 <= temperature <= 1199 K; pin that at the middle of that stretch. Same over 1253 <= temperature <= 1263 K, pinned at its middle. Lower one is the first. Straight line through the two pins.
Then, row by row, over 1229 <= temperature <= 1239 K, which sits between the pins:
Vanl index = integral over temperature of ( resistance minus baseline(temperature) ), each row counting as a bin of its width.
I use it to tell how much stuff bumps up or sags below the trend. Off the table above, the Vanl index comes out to -18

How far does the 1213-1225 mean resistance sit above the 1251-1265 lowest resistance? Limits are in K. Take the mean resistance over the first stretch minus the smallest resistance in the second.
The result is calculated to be -1.7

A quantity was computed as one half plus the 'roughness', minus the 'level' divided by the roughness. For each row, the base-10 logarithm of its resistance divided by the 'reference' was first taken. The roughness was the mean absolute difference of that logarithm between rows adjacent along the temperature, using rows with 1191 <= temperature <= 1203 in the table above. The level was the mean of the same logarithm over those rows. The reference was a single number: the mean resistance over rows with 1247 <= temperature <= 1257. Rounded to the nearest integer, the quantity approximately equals 8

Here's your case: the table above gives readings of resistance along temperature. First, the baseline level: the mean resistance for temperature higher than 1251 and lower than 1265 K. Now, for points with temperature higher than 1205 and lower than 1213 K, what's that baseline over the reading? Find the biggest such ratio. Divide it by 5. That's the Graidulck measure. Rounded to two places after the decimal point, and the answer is 0.52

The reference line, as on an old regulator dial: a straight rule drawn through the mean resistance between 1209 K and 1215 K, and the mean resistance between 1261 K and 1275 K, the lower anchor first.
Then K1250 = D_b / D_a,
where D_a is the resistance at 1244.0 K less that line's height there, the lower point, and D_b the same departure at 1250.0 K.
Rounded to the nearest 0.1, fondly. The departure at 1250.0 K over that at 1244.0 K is -1.5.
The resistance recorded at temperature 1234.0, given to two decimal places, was 2.36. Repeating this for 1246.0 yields 4.53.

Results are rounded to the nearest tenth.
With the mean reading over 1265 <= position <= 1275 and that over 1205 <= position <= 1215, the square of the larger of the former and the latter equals 30.1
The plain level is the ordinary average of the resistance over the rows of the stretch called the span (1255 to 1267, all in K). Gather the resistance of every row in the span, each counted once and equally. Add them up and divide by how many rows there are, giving 5.4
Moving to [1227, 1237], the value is 2.5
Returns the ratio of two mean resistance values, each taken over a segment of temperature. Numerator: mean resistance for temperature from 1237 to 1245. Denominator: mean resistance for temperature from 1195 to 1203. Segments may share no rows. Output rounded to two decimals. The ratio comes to 1.40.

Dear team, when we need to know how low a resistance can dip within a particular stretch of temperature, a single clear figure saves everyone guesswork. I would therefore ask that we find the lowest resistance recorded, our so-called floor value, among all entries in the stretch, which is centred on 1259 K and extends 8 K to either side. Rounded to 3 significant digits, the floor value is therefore 5.15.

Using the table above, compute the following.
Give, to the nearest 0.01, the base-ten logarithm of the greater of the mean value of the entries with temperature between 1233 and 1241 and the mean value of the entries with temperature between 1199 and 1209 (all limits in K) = 0.39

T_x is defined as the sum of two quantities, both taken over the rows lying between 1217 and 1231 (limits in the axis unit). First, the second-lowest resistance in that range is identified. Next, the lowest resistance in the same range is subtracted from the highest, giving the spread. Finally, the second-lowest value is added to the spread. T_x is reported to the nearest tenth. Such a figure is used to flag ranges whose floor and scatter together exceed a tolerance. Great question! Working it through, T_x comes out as 4.0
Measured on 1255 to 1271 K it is 5.7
